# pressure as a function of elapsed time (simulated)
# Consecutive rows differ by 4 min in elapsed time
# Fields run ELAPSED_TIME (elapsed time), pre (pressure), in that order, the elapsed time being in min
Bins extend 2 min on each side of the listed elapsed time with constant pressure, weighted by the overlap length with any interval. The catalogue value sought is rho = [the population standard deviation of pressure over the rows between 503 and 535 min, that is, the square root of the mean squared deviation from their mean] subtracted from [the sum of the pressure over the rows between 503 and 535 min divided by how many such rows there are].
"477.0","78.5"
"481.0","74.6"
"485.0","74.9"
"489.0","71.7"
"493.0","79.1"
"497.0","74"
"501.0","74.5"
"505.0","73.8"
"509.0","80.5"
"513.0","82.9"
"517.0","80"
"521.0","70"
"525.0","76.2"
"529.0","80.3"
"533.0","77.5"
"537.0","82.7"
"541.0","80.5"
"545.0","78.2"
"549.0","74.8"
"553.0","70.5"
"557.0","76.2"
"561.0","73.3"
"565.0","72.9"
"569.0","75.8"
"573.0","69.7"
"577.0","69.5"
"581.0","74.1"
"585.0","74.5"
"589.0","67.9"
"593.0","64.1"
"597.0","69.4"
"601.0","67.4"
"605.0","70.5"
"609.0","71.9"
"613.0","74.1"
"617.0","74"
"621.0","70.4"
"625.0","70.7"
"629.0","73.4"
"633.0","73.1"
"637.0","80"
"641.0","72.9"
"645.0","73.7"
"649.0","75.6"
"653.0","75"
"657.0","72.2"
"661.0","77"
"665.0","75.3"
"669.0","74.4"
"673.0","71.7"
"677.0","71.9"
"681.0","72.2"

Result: 74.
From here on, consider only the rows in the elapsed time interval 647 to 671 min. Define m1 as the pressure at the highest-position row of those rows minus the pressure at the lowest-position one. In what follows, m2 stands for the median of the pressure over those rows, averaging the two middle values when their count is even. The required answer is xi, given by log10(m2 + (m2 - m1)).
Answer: 2.18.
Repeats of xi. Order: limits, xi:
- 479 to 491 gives 2.18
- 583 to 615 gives 2.15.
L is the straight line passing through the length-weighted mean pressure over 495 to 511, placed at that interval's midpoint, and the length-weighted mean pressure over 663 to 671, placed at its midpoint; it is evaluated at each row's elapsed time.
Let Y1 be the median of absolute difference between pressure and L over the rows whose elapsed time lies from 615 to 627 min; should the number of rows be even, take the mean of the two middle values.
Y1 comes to 4.37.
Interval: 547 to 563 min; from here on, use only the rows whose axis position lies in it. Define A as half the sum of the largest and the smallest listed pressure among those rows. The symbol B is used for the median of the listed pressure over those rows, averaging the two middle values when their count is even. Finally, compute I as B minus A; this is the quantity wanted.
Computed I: 0.7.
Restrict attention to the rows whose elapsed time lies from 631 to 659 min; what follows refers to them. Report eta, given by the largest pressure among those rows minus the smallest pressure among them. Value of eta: 7.8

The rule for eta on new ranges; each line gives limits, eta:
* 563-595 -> 11.7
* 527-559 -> 12.2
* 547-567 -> 5.7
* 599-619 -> 6.7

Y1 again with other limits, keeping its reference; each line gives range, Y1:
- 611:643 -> 2.01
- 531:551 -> 2.72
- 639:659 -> 1.26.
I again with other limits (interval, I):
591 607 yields 1.1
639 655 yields 0.1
